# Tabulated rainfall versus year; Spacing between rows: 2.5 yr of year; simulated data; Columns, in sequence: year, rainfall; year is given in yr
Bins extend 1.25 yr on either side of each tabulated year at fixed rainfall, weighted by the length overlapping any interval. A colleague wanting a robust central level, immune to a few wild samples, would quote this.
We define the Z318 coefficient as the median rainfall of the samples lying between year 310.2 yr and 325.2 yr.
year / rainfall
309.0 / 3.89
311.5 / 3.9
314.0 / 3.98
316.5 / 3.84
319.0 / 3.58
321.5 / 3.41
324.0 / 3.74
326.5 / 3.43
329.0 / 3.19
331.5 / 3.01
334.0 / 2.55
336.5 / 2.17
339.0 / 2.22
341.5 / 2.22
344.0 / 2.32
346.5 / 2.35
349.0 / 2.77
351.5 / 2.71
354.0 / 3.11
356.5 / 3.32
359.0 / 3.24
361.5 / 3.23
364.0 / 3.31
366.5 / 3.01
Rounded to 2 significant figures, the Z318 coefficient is 3.8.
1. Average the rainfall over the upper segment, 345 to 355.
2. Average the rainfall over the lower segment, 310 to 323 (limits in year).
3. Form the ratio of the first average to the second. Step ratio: 0.73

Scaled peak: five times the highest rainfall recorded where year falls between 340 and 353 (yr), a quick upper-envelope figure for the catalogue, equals 14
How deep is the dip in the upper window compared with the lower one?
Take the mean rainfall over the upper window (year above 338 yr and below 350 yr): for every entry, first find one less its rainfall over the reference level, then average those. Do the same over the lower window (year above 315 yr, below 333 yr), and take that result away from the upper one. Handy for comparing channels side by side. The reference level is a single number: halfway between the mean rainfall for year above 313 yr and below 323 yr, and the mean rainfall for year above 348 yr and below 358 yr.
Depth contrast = 0.3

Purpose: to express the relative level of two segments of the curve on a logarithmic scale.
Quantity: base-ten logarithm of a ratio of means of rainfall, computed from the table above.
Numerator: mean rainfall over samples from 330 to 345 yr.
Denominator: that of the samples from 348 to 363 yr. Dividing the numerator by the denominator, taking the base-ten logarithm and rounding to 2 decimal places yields -0.10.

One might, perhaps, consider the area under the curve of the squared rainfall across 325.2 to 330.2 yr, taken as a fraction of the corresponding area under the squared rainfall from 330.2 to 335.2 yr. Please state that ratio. 1.4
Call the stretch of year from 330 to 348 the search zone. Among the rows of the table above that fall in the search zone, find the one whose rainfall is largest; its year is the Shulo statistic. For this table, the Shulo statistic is 331.5 yr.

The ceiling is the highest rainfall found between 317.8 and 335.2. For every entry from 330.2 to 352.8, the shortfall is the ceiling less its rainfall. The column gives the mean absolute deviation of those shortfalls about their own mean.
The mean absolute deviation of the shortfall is 0.25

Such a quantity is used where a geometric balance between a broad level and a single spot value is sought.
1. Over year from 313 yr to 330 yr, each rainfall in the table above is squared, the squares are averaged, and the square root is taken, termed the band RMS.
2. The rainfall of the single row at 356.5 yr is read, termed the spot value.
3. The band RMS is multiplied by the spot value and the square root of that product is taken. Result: 3.5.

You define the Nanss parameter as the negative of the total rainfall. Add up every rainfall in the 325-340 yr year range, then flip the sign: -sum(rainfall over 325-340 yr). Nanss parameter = -17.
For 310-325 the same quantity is -22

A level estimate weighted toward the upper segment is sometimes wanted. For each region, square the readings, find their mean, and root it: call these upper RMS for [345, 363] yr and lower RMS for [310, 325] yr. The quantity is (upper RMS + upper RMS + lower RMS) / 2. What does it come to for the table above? 4.9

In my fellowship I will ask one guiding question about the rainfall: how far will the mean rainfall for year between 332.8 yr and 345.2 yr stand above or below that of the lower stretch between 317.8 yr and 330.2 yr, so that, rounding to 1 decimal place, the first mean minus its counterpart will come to -1.2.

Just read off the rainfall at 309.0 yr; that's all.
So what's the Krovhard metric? 3.89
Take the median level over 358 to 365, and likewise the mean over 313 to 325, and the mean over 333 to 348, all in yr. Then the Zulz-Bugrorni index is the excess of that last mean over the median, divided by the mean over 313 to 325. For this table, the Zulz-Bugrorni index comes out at -0.25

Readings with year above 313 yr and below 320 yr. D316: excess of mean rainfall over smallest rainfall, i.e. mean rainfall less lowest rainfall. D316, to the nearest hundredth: 0.22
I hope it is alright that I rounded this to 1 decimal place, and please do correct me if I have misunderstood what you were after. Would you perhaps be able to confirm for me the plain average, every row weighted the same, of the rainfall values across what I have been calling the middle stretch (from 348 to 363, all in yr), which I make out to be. 3.1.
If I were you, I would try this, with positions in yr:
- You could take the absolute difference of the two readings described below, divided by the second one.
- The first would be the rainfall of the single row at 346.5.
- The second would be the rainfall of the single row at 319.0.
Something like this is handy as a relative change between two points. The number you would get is 0.34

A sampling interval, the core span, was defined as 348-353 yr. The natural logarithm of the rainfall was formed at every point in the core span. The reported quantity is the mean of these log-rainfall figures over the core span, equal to 1.01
